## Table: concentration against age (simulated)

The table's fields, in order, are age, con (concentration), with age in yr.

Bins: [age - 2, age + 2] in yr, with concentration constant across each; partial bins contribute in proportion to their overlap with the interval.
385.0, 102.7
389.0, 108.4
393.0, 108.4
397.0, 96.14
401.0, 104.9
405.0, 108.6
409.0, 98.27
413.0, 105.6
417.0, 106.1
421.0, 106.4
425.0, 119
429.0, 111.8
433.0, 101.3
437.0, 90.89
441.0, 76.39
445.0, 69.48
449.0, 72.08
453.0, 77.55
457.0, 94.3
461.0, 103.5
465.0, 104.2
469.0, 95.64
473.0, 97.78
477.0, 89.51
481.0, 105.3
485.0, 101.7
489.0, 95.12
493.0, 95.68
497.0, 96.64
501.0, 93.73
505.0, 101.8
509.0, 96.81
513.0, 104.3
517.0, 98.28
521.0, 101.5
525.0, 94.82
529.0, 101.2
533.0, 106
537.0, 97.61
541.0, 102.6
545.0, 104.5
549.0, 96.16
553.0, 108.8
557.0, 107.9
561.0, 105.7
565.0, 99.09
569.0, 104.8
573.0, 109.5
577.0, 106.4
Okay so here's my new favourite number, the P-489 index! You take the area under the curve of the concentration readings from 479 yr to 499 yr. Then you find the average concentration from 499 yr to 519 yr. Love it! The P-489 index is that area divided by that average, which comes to 20.0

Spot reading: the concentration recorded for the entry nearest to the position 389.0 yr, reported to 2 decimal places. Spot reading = 108.40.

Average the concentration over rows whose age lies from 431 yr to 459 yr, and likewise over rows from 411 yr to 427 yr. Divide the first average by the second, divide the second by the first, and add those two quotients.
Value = 2.08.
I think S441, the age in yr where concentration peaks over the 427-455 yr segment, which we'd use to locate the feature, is 429.0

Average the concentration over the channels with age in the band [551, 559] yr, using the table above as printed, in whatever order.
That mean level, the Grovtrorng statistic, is 108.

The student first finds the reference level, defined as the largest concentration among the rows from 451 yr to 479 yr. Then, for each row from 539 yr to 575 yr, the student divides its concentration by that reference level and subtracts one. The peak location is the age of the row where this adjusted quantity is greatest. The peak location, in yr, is 573.0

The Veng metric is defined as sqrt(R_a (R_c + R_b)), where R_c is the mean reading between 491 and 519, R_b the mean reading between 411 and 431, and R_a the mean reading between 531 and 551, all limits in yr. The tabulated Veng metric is 145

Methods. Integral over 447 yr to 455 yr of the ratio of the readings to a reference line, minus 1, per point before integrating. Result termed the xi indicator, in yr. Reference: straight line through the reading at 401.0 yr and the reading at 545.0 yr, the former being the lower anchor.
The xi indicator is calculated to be -2.3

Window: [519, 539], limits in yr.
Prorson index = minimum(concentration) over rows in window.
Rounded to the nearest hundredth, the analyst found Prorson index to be 94.82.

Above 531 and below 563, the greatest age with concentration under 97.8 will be 549.0 yr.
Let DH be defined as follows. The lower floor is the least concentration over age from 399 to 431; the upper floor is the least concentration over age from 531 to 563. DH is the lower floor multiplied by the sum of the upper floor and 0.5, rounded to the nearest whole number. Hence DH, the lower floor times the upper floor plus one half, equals 9499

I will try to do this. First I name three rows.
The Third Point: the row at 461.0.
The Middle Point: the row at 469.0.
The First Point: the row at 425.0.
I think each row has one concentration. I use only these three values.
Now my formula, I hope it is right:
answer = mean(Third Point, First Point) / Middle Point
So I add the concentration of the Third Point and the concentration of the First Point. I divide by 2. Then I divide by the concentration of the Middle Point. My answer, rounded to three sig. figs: 1.16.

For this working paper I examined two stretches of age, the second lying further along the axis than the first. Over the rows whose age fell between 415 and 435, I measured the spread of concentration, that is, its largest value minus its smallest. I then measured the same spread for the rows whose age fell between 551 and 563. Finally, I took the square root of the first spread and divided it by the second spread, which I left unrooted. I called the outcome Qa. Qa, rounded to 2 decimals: 1.36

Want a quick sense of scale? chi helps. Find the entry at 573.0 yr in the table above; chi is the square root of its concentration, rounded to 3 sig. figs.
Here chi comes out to 10.5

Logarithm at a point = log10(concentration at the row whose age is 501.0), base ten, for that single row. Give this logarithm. 1.97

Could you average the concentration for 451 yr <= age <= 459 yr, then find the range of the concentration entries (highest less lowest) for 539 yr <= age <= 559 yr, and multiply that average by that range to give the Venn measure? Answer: 1086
